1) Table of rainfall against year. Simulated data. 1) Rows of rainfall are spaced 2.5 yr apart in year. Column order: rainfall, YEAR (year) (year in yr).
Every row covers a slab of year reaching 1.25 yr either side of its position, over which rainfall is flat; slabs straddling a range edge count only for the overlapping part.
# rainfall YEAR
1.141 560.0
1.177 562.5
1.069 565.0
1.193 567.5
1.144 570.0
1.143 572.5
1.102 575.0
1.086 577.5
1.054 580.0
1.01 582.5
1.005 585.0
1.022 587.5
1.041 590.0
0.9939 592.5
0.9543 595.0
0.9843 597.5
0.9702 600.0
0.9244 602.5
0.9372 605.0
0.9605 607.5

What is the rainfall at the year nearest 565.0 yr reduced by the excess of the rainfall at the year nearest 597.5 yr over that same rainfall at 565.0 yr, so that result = 1.15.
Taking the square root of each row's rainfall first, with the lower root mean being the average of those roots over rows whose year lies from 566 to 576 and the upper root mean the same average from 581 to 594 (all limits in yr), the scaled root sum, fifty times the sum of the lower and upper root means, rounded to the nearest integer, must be 104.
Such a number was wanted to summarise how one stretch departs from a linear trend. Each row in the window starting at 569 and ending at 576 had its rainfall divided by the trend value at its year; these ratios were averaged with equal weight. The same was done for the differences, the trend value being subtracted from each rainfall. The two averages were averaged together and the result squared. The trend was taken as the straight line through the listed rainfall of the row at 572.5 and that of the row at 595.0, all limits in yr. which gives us 0.238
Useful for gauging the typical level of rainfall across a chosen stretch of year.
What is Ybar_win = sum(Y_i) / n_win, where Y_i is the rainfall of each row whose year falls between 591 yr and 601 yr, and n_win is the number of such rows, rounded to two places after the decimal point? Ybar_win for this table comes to 0.98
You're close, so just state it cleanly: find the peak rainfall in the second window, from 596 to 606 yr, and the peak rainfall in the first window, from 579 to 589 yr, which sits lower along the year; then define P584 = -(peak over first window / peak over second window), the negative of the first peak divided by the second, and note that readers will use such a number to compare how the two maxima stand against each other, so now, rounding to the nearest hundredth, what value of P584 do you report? -1.07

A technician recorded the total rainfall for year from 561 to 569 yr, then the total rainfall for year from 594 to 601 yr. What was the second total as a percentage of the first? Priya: 85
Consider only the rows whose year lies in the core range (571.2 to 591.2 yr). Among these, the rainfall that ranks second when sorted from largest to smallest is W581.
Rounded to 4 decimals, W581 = 1.1020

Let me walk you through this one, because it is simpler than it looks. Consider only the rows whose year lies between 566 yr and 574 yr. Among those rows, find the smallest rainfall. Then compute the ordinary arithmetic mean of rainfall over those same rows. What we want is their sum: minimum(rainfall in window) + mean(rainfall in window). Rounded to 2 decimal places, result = 2.30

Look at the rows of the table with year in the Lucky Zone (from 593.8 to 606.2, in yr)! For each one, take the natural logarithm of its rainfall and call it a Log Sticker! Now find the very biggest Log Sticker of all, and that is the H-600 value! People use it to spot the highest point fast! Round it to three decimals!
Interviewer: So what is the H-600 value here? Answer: -0.016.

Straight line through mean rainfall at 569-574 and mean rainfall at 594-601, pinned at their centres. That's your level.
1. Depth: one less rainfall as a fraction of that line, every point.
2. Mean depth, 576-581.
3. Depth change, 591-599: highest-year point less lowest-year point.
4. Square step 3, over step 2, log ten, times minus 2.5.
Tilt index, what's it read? 3.9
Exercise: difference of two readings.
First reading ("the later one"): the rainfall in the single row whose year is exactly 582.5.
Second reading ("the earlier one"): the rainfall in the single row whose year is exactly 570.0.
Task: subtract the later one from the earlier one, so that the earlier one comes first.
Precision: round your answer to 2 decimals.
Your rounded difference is 0.13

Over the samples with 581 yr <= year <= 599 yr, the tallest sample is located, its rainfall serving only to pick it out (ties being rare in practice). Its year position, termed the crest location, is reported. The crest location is 590.0 yr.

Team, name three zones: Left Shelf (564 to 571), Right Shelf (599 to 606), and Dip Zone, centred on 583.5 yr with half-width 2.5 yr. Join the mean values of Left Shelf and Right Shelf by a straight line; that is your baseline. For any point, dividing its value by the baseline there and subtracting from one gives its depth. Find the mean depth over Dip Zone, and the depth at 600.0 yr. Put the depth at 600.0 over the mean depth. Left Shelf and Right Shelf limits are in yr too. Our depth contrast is -0.4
